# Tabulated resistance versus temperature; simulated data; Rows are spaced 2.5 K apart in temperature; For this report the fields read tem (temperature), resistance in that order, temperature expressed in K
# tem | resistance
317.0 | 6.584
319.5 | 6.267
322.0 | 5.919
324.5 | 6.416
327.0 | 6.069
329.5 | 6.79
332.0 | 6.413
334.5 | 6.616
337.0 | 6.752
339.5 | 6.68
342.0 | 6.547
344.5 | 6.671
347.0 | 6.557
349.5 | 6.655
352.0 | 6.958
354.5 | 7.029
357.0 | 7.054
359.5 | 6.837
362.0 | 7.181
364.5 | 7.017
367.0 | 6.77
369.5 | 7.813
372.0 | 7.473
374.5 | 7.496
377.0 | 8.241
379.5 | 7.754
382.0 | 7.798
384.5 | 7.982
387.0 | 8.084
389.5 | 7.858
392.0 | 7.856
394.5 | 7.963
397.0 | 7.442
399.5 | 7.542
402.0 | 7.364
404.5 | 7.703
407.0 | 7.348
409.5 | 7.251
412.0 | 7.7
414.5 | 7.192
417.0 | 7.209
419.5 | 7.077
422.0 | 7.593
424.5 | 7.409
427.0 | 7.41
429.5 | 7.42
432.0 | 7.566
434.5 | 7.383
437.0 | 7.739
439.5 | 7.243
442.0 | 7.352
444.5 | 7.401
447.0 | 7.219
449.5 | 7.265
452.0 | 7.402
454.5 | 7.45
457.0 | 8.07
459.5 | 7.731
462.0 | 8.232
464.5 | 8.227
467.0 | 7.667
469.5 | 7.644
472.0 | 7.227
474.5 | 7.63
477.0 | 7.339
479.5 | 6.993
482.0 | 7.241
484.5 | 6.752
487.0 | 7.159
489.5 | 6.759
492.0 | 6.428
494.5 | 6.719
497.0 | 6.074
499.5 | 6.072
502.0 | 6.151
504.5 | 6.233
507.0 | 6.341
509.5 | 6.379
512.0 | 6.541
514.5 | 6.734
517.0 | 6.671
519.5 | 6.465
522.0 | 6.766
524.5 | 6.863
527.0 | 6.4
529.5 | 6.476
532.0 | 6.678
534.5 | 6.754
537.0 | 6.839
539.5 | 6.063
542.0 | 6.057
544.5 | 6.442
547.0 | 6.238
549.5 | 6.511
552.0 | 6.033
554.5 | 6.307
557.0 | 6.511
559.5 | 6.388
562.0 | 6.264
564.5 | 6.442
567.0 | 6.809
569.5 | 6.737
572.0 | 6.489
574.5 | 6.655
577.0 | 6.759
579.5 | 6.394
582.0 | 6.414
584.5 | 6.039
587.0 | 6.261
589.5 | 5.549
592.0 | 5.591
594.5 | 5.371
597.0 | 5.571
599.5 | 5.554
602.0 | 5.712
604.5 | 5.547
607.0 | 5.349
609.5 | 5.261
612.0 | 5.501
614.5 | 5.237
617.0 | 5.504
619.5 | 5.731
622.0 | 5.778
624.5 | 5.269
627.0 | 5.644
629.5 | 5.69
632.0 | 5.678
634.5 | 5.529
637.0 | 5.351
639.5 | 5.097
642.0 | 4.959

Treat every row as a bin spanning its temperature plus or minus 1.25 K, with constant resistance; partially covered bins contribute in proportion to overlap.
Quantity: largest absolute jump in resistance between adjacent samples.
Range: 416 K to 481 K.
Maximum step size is 0.62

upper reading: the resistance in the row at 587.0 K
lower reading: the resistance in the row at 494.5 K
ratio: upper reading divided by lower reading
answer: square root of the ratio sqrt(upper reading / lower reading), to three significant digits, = 0.965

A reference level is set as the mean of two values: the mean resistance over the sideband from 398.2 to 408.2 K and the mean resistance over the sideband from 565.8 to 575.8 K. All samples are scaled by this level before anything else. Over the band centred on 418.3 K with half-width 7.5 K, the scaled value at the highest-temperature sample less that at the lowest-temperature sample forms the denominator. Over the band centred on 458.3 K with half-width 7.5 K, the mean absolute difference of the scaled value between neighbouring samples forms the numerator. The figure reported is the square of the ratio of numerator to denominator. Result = 1.1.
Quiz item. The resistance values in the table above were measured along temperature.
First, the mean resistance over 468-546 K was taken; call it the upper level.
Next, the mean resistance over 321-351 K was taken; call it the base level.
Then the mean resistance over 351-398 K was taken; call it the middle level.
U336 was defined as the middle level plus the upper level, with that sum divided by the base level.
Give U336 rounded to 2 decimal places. 2.18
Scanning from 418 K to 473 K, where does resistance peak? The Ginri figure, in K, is 462.0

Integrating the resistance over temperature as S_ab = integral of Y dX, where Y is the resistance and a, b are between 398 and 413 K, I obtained 112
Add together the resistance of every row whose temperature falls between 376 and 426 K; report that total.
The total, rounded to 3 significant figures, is 152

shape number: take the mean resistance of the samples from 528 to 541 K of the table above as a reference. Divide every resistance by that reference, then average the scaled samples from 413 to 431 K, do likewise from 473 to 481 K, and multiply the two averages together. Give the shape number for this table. 1.25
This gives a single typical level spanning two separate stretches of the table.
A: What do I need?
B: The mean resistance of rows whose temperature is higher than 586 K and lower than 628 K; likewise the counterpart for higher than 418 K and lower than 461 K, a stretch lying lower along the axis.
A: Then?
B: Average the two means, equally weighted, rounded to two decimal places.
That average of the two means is 6.50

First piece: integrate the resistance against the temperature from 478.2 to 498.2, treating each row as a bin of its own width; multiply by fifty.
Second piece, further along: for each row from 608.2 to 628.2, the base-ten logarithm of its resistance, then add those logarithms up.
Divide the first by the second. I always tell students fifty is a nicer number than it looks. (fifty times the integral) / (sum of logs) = 1144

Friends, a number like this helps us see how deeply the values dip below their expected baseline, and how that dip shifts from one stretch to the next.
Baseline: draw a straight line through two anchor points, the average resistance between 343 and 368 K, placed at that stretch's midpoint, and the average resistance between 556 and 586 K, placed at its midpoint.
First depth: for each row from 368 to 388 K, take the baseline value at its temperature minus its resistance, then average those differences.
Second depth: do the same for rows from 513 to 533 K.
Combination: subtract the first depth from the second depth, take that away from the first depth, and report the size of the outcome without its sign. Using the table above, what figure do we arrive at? 1.9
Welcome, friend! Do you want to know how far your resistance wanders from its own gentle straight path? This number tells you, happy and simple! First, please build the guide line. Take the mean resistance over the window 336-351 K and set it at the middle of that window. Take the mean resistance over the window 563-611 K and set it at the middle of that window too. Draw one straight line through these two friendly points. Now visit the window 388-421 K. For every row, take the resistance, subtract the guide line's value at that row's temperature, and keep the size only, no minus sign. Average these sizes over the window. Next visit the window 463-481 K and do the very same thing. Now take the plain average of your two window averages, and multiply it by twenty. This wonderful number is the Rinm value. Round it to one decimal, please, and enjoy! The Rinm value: 22.3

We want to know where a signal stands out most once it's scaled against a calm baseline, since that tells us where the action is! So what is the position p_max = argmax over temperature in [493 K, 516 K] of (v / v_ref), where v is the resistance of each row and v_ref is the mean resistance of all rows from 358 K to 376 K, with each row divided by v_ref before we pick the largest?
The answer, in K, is 514.5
